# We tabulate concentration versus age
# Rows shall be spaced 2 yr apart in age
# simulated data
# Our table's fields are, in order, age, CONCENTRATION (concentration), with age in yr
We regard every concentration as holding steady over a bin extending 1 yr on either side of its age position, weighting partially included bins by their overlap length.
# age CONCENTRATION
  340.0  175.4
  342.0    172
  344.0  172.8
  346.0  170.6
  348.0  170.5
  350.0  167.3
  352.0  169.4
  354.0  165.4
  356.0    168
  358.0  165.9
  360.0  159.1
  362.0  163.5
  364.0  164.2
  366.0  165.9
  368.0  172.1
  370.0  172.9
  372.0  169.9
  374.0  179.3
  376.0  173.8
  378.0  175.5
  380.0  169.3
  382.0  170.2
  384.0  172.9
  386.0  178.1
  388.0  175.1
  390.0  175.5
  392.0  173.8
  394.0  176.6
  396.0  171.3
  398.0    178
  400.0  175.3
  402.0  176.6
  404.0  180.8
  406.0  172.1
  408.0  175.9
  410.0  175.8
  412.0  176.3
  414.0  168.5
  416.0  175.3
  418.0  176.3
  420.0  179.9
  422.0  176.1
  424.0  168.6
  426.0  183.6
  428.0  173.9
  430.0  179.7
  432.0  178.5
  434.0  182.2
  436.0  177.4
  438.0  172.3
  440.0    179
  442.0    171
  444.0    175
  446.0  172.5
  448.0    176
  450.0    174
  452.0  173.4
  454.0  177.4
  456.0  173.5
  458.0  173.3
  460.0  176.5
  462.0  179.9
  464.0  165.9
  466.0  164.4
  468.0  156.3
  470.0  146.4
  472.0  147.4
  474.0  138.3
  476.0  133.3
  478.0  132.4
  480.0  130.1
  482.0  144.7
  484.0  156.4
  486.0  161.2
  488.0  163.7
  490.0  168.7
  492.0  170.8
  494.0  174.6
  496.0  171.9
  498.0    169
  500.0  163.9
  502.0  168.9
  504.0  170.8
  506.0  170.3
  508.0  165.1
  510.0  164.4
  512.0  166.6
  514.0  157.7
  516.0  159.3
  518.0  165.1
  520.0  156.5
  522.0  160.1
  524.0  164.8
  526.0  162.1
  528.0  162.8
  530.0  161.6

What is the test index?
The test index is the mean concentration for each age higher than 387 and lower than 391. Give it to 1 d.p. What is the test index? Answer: 175.3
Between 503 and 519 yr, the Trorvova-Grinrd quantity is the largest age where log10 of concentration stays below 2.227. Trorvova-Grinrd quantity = 518.0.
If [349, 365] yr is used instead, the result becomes 364.0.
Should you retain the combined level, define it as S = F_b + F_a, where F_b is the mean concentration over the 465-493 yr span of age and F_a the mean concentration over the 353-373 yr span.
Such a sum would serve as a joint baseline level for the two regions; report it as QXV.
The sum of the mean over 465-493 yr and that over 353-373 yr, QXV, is 318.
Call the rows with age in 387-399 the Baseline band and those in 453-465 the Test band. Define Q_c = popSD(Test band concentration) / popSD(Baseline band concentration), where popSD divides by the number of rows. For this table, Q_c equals 2.1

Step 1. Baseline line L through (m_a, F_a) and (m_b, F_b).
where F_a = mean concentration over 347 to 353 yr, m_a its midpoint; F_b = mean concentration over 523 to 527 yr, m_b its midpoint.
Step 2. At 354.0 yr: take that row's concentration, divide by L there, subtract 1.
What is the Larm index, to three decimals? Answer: -0.021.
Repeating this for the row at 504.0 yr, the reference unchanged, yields 0.041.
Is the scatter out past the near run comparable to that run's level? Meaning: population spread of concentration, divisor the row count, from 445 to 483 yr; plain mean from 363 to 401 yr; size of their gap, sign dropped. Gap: 156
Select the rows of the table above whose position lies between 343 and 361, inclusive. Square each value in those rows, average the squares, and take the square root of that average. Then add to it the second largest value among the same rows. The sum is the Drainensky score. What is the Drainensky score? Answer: 338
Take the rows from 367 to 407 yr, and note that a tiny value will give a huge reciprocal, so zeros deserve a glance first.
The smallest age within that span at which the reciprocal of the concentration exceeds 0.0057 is 368.0 yr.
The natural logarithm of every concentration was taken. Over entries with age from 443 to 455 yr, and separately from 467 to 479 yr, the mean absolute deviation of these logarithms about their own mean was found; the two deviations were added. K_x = 0.062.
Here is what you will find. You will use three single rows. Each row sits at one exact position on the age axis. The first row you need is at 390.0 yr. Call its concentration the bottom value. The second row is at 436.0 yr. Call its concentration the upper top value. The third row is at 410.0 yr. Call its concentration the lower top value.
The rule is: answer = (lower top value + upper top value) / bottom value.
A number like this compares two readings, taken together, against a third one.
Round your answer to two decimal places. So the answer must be 2.01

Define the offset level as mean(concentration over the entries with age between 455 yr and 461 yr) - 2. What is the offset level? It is 172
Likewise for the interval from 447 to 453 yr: 172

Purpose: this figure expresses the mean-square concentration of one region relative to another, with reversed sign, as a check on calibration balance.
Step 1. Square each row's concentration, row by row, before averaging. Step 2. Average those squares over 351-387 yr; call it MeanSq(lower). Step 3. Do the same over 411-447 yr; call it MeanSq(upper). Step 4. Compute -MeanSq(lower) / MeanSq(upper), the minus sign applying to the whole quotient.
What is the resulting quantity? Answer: -0.93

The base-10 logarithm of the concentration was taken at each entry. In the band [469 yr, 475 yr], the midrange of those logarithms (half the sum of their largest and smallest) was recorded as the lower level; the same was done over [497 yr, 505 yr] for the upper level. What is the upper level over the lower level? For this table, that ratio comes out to 1.03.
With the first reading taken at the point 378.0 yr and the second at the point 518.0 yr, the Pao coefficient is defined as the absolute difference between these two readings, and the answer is 10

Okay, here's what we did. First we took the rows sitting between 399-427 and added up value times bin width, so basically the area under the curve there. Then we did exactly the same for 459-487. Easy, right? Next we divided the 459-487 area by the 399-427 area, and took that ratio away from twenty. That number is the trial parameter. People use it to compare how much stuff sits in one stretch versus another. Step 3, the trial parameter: 19.1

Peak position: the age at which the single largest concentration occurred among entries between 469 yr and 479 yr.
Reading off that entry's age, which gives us 472.0 yr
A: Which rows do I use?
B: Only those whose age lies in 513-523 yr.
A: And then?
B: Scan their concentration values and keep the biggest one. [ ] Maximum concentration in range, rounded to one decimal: 165.1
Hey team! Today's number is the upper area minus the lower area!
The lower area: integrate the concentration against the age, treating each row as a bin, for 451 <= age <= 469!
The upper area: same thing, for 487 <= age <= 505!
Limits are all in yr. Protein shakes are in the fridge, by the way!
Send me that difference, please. -37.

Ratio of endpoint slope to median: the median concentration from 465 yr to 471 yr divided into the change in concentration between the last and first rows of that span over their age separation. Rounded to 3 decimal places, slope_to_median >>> -0.029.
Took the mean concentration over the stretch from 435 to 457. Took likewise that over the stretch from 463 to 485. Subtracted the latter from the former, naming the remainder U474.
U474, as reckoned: 28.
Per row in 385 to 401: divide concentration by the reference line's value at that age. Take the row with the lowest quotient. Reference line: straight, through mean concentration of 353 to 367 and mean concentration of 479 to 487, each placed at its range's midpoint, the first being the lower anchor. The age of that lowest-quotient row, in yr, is 396.0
